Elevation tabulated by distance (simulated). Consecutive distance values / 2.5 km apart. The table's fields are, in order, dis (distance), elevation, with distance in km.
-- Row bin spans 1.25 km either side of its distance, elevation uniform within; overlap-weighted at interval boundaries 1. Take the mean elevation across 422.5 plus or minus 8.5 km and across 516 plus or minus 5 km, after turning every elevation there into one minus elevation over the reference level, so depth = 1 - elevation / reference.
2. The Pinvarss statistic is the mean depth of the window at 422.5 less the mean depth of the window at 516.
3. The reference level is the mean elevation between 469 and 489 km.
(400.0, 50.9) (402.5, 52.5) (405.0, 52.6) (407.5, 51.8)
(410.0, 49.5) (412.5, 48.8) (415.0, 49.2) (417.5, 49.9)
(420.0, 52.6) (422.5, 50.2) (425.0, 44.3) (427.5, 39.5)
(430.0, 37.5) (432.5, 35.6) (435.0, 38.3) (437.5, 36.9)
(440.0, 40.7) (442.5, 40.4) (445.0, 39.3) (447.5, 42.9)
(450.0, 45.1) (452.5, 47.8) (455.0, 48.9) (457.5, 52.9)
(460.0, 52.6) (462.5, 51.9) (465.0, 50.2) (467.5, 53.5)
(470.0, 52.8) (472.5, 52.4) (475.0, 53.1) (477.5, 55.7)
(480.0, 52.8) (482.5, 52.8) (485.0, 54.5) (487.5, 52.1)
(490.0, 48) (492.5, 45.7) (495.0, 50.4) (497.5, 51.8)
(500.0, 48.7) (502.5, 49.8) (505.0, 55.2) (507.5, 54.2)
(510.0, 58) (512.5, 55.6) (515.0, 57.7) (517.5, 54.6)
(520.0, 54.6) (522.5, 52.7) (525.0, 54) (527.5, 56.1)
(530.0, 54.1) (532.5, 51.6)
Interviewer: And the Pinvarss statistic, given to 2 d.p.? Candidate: 0.18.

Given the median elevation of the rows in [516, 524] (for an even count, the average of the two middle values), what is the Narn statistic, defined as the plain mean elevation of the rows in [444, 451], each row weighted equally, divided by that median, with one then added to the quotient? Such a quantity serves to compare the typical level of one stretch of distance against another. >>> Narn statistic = 1.78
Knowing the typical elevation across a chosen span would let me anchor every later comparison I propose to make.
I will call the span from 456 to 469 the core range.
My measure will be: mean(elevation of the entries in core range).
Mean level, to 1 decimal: 52.2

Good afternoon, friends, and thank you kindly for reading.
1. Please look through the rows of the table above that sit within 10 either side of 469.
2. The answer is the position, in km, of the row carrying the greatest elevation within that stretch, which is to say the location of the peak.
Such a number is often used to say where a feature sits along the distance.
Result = 477.5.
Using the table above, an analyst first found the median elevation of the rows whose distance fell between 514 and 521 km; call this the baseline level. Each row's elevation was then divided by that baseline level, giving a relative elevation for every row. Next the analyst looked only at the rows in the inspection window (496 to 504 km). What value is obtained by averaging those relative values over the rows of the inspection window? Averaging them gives 0.92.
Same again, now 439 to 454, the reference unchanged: 0.78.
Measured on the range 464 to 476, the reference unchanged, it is 0.96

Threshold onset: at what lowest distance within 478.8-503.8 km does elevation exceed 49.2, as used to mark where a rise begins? 480.0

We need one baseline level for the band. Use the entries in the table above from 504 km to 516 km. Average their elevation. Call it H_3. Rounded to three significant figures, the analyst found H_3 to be 56.1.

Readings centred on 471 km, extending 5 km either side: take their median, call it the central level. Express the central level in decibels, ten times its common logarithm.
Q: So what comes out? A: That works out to 17.2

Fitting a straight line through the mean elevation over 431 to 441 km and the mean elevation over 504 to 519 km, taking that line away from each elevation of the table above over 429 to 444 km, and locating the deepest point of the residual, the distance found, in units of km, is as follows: 432.5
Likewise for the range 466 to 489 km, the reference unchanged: 487.5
